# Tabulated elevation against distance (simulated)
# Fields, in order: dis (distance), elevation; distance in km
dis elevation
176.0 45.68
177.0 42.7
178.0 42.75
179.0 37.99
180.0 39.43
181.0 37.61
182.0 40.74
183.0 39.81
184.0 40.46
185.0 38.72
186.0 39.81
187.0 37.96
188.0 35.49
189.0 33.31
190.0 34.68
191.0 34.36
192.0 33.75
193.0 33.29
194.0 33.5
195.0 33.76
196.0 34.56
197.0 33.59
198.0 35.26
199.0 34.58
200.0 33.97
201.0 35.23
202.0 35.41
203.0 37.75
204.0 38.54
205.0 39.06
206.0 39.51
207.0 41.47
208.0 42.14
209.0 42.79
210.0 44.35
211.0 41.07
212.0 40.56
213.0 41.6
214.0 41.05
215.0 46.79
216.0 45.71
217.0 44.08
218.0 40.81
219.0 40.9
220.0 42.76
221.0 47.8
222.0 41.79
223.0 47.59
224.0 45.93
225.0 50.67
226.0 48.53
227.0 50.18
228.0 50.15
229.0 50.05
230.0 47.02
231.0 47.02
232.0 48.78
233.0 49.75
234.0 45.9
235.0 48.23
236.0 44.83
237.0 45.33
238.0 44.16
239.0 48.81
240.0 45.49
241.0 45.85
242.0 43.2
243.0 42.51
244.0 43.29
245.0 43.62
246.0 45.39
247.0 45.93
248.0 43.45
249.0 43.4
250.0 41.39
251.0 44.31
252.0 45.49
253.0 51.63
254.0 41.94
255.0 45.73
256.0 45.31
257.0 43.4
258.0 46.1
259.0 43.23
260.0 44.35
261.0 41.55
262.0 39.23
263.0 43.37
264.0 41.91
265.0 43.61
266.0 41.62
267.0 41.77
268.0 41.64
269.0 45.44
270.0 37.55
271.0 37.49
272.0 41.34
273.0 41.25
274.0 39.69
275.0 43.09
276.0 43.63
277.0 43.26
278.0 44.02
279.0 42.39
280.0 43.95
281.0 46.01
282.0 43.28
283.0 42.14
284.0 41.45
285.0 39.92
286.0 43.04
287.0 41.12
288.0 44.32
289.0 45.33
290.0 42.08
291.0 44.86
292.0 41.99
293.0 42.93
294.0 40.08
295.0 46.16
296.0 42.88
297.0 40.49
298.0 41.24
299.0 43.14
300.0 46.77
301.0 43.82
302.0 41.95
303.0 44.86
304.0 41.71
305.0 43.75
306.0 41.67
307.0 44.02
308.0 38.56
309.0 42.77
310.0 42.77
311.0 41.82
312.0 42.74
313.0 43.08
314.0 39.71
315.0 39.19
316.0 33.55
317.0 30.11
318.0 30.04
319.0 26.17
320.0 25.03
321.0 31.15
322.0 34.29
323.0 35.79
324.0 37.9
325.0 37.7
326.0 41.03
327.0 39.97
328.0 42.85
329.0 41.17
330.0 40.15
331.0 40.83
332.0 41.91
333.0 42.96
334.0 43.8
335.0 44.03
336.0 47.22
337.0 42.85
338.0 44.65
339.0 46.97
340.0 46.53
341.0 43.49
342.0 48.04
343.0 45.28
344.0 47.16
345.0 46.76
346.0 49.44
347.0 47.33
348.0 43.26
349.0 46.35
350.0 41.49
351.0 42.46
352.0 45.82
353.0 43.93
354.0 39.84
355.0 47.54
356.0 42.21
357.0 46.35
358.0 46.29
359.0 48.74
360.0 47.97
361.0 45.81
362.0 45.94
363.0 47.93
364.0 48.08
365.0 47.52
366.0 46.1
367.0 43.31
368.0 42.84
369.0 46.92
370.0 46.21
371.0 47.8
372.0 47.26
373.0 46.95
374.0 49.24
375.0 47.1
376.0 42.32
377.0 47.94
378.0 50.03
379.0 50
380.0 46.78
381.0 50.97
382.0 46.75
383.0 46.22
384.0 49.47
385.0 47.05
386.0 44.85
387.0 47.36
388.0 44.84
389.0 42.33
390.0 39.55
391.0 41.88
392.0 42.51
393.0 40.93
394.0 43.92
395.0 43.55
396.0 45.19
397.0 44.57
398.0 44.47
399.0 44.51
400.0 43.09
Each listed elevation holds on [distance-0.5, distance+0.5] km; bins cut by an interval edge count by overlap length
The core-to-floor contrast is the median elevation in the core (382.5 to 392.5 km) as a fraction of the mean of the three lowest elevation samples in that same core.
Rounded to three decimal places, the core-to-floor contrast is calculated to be 1.087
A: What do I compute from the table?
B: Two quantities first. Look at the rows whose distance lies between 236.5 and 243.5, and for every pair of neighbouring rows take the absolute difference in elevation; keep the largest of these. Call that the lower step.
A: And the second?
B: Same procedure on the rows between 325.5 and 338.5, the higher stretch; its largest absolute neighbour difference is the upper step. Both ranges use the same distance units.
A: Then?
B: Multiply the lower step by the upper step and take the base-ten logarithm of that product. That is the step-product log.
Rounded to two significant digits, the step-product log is 1.3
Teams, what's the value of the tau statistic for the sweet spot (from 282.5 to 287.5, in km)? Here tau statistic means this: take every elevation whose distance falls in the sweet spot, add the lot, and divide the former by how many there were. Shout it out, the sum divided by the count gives 41.5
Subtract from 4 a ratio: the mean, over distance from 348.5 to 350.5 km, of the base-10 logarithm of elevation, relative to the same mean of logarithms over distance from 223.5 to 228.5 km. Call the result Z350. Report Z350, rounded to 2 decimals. 3.03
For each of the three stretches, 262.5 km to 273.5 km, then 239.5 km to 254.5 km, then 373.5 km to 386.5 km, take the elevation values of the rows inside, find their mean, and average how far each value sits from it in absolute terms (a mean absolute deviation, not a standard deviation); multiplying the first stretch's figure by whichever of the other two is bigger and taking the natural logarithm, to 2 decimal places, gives 1.06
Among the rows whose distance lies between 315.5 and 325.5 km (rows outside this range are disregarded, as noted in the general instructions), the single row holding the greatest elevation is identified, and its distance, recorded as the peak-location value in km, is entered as 324.0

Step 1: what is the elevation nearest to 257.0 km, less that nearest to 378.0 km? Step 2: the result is -7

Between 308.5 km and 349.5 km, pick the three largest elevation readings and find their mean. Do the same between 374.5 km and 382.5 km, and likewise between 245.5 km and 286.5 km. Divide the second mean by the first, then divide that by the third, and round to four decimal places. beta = 0.0218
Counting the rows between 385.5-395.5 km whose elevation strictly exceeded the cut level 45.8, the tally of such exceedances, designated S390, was 1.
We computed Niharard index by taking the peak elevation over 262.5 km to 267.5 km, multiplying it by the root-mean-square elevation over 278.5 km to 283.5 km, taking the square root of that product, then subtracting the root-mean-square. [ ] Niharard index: 0.0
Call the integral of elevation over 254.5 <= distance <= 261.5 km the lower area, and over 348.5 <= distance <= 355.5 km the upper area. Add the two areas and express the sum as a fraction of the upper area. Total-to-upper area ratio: 2.01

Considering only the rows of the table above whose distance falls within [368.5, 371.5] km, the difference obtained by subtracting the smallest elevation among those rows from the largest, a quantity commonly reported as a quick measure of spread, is 1.6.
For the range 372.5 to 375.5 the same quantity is 2.3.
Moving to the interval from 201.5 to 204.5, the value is 3.1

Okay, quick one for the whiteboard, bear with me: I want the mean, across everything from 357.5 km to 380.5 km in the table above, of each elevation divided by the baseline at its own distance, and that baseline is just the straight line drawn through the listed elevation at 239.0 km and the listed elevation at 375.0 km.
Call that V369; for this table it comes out 0.99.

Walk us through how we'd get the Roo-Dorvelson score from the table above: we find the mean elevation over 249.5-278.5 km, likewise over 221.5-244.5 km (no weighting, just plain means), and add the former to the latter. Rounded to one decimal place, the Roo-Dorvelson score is 89.7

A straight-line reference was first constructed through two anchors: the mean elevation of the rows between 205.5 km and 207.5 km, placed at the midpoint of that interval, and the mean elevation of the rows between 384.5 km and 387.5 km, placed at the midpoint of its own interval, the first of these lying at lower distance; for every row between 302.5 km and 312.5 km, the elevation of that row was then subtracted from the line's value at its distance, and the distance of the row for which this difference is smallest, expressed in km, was 303.0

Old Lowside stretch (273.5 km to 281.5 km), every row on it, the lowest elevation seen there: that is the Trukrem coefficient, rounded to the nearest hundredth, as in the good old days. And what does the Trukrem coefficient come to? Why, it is 39.69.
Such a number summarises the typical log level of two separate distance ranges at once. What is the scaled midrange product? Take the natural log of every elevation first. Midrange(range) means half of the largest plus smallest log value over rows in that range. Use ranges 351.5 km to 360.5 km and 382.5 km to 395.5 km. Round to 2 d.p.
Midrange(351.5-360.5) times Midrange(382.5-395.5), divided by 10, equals 1.43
